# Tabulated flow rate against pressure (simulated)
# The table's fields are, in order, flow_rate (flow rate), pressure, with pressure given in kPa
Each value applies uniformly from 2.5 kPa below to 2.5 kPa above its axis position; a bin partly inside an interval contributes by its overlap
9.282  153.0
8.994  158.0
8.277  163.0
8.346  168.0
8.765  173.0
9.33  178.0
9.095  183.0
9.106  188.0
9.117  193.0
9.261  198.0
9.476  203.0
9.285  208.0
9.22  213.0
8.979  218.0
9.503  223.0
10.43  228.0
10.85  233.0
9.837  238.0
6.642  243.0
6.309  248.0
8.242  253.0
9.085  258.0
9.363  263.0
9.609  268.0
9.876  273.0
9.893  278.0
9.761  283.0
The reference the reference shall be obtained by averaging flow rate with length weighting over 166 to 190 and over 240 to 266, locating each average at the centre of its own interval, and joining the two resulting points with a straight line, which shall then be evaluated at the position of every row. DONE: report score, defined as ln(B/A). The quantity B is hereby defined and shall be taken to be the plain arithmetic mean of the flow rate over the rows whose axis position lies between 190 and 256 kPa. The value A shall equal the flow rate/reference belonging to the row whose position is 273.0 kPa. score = 1.96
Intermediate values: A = 1.27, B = 9.01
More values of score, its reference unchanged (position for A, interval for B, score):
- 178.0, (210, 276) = 2.16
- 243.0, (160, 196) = 2.38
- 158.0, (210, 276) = 2.23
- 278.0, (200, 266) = 1.95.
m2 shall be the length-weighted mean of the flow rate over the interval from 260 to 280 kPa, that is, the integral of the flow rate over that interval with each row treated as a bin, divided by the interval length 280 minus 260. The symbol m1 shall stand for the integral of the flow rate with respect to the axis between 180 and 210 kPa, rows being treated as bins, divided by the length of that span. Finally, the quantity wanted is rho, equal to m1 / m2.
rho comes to 0.954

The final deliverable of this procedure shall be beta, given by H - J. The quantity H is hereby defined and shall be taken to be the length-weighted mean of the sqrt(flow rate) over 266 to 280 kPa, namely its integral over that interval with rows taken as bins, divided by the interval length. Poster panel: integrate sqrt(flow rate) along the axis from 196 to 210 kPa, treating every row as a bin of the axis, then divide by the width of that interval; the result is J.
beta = 0.07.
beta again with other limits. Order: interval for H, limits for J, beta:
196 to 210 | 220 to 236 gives -0.14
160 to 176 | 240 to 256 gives 0.24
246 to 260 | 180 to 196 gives -0.22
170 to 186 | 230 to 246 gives 0.01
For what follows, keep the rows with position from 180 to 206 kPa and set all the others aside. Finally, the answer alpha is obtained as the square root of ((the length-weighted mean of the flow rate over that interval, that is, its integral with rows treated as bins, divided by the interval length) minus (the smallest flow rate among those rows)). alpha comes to 0.3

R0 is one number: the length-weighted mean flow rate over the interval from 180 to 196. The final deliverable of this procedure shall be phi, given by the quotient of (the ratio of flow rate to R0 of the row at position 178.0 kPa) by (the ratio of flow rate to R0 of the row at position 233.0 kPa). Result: 0.9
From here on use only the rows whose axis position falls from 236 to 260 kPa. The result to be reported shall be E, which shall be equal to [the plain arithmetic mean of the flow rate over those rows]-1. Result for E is 7.0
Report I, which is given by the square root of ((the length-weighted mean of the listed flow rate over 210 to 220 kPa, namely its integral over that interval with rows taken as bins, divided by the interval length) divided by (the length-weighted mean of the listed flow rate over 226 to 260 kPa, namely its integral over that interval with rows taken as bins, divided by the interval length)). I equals 1.02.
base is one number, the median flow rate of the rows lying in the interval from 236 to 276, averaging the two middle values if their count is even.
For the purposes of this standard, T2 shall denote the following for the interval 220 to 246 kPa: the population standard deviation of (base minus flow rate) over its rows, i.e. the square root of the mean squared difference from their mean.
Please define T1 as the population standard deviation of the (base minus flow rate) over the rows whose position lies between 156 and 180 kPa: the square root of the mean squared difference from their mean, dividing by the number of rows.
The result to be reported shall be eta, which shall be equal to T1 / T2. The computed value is 0.3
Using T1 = 0.40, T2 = 1.5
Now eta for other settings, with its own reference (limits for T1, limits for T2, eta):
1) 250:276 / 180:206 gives 3.9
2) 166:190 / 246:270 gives 0.3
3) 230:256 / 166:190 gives 5.1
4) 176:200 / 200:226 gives 0.5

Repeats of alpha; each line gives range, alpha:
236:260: 1.3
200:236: 0.8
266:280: 0.4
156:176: 0.6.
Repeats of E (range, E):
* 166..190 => 7.9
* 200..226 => 8.3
